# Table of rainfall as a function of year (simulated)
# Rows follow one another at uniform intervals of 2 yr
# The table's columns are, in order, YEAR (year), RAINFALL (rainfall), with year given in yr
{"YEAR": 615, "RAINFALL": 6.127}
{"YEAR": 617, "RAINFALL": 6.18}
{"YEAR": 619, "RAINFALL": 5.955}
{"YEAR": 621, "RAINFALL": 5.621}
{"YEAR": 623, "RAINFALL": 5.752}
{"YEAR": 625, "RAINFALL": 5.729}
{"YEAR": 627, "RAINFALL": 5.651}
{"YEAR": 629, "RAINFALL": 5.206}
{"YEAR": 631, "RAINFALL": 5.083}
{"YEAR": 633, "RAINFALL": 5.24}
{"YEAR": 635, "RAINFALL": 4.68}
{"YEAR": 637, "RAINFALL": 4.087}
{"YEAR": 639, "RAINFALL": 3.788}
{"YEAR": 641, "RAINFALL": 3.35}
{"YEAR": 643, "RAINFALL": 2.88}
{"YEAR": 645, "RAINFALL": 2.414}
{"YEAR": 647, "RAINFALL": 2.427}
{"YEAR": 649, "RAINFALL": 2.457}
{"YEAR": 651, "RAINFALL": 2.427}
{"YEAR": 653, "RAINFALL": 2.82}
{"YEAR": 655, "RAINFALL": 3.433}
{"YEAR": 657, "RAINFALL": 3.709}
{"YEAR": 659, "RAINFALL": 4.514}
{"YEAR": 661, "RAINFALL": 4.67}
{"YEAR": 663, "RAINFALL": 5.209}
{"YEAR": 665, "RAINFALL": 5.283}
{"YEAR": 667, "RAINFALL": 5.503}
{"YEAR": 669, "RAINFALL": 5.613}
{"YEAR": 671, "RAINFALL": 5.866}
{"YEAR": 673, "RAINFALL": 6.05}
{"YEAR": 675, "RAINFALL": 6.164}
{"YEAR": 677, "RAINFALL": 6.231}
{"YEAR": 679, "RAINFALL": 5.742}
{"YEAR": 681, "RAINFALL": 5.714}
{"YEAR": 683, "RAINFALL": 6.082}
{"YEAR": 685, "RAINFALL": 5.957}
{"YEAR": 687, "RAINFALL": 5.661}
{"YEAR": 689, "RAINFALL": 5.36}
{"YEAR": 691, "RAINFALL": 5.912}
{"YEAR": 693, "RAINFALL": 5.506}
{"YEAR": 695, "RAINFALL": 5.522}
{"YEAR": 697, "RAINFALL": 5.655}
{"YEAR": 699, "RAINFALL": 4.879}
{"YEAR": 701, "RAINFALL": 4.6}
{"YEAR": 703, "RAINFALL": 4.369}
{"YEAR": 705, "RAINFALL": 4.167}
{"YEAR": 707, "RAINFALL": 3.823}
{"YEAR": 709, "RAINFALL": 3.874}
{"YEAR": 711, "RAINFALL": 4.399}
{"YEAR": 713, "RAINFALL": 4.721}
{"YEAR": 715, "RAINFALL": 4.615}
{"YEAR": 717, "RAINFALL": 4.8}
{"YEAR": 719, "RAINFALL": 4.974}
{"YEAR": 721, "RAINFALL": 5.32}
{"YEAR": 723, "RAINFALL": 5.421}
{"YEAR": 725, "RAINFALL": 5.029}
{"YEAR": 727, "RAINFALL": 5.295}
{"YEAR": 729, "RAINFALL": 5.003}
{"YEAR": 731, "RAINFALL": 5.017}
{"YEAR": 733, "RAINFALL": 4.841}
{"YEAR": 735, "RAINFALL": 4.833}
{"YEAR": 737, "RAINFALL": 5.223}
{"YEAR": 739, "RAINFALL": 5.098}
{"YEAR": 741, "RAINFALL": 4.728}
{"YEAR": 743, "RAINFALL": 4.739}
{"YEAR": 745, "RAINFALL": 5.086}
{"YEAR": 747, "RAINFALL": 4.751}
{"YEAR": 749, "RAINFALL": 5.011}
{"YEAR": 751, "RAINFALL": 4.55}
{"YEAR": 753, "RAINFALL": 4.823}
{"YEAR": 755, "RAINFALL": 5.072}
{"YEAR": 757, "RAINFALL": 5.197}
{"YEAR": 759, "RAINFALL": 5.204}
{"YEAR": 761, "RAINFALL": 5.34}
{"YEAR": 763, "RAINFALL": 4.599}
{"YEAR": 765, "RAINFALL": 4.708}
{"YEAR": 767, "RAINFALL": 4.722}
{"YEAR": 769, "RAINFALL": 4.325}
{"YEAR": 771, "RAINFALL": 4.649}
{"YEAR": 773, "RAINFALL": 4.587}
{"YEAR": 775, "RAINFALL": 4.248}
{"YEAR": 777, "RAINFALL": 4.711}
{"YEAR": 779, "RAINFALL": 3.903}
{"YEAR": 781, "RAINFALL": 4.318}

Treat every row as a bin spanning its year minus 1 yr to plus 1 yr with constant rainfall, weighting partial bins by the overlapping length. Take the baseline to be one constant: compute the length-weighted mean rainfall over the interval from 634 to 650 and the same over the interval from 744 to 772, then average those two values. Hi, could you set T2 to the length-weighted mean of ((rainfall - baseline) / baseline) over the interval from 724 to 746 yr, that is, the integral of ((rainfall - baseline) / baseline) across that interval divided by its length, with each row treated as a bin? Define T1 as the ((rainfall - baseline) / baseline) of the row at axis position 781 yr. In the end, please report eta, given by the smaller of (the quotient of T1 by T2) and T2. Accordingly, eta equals 0.23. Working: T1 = 0.06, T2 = 0.2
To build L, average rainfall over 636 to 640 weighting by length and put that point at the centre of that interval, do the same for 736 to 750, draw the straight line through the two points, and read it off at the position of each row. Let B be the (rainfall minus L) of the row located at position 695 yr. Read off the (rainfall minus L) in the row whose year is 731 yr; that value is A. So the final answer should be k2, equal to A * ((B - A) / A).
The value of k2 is 0.9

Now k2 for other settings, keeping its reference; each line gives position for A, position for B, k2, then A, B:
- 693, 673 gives 0.7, 1.0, 1.78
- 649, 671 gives 3.2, -1.6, 1.61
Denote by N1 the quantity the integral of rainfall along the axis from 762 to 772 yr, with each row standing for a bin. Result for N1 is 46.0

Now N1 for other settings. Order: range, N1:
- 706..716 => 42.9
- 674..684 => 59.9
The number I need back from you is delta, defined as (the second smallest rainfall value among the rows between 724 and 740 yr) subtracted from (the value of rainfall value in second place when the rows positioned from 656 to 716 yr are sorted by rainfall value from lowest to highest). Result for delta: -1.0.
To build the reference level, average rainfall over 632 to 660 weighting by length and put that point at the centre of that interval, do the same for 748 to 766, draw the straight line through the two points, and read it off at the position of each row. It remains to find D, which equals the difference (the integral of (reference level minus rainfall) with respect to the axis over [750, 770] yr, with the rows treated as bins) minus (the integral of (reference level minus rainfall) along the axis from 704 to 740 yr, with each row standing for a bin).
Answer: 15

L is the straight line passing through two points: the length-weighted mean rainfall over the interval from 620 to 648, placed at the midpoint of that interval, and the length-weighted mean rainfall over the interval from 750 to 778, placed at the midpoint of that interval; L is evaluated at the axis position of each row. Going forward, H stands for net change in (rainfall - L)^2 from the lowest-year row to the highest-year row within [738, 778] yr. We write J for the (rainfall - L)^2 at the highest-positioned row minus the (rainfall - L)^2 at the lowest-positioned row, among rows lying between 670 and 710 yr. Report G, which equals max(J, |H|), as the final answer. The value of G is 0.15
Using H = -0.1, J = -1.3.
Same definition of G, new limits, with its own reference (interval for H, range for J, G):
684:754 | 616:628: 1.95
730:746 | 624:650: 2.25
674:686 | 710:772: 0.71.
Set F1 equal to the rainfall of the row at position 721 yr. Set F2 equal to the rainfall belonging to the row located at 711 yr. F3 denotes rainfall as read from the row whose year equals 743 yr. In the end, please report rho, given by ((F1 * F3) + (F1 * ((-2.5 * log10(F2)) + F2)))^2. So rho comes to 1605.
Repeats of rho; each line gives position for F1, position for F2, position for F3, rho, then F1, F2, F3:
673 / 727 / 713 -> 2465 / 6.05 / 5.295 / 4.721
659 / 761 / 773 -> 1340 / 4.514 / 5.34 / 4.587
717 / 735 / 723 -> 1682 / 4.8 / 4.833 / 5.421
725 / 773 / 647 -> 727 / 5.029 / 4.587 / 2.427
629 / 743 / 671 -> 2154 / 5.206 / 4.739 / 5.866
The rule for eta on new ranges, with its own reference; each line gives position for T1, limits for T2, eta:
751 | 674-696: 0.28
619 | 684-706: 0.29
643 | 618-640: -1.07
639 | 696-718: -0.57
